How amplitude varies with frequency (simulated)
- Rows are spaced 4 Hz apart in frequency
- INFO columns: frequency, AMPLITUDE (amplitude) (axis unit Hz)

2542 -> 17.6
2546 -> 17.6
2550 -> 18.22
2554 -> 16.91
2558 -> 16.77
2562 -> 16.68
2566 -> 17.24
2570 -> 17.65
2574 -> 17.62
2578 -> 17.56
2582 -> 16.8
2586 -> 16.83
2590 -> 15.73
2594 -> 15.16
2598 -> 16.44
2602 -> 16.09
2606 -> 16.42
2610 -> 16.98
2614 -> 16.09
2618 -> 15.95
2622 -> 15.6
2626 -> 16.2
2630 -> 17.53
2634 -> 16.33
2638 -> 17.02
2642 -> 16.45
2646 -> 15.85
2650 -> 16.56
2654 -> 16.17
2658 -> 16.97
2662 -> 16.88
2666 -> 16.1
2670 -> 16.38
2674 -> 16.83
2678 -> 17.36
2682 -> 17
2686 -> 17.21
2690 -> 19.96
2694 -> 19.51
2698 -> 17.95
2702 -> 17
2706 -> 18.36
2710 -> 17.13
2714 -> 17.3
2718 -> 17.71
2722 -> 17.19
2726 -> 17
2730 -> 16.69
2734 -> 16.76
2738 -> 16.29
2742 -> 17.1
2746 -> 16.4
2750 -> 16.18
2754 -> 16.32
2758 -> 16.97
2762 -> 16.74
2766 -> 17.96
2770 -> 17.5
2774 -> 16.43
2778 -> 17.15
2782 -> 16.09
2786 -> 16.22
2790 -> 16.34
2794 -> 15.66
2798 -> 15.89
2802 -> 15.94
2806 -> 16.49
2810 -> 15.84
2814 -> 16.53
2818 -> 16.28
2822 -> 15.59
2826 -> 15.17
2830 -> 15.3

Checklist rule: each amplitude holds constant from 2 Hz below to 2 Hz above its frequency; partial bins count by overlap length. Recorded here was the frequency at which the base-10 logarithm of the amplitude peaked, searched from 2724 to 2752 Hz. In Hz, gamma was 2742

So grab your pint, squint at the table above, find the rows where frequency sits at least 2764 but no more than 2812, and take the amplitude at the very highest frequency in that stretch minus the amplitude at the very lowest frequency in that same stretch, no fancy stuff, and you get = -2.1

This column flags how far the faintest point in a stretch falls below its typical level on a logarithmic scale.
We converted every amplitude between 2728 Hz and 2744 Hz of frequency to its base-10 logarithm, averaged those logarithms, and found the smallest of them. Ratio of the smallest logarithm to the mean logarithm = 0.991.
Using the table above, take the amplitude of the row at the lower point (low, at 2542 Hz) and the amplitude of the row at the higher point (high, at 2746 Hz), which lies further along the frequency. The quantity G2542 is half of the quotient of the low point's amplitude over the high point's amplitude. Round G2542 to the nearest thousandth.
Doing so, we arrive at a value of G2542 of 0.537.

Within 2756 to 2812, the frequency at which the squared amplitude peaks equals 2766 Hz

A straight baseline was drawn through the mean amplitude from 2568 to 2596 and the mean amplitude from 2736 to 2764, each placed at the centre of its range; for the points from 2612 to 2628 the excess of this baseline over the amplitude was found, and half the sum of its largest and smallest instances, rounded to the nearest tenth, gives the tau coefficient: 0.8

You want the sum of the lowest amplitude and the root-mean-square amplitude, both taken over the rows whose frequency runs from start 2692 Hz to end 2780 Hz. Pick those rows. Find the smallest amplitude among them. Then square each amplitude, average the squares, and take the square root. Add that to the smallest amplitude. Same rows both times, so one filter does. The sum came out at 33.4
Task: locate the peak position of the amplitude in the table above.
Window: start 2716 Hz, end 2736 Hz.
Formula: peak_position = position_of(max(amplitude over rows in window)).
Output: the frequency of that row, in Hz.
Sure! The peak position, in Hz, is 2718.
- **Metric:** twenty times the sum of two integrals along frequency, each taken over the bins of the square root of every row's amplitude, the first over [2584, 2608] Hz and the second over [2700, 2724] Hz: 3931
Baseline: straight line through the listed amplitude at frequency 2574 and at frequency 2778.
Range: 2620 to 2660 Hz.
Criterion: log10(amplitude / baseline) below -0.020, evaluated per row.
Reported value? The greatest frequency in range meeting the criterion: 2654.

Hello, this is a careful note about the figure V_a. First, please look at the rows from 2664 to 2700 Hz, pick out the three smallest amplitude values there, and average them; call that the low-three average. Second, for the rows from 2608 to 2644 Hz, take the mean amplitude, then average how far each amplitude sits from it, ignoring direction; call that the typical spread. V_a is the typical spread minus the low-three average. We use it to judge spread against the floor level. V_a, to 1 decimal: -16.0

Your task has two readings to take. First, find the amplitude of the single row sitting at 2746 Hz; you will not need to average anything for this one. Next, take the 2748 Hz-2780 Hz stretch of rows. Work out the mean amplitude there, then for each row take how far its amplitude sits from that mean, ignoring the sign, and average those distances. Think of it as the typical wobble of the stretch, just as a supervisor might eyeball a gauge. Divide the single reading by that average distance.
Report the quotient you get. 34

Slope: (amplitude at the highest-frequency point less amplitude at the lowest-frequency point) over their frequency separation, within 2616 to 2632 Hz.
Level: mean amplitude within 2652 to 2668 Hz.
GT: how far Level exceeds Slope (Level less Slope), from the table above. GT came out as 16.4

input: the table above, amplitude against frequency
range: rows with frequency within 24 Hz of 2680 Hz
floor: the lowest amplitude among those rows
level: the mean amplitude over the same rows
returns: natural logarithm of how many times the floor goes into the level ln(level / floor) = 0.079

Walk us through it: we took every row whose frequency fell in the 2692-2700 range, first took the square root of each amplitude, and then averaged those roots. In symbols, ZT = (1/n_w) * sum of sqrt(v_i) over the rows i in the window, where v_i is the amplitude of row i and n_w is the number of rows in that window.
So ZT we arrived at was 4.33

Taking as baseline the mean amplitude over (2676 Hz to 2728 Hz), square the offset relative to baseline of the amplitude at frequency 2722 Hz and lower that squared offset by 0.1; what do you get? 0.2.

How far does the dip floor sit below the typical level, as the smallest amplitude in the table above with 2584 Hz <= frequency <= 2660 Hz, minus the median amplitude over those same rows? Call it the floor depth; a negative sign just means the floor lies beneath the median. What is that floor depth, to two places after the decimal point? -1.17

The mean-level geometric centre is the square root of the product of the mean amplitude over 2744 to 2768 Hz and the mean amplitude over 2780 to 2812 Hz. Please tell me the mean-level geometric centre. 16.41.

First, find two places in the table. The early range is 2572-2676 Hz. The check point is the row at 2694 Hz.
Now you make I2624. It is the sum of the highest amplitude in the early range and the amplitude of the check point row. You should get 37.1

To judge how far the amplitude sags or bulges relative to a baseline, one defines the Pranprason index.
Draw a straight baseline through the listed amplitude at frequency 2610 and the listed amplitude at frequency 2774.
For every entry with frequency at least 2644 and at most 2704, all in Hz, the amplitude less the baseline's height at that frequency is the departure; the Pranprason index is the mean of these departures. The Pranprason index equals 0.4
